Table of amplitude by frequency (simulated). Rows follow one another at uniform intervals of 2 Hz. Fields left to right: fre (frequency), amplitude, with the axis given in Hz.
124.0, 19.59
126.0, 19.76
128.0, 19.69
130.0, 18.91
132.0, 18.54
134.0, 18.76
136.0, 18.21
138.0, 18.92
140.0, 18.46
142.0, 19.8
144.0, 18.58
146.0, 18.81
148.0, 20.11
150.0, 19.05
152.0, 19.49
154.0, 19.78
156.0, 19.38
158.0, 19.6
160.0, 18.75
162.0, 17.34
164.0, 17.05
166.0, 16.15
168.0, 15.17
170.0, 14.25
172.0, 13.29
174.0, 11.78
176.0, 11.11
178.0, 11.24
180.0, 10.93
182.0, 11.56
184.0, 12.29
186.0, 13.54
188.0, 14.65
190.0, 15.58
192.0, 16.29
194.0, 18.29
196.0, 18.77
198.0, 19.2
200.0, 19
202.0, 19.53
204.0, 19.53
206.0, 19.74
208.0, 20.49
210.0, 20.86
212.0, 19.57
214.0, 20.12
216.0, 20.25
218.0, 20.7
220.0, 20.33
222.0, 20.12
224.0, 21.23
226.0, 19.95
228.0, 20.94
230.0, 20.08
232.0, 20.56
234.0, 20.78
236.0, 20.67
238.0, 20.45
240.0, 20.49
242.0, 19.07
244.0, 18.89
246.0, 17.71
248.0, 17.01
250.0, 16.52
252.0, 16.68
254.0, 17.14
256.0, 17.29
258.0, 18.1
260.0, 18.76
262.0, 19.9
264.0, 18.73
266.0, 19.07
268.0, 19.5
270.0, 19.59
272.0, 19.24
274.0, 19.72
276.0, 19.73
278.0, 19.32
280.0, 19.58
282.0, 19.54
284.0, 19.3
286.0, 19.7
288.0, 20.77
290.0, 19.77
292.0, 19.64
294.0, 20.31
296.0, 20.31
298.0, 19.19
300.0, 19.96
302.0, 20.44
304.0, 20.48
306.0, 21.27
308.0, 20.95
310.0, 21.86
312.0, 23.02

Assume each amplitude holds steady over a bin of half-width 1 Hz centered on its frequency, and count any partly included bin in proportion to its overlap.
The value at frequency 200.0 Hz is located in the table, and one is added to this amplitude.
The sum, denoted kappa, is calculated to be 20.0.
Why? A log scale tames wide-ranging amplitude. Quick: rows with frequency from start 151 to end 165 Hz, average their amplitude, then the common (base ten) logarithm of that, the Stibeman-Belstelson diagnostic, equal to 1.273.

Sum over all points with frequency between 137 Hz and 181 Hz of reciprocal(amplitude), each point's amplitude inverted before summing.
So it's 1.37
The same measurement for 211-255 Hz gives 1.13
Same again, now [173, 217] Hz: 1.40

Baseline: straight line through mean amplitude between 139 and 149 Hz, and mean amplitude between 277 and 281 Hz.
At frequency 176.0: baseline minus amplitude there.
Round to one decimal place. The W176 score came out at 8.1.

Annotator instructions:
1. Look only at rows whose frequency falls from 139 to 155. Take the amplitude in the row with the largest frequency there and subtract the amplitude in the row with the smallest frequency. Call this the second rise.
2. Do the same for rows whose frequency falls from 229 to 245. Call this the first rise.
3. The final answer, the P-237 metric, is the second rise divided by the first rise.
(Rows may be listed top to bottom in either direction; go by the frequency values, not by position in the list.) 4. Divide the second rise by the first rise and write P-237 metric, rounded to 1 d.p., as -1.1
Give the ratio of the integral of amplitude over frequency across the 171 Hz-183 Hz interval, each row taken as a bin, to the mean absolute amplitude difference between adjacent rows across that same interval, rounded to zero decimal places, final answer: 215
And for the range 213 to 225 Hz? 541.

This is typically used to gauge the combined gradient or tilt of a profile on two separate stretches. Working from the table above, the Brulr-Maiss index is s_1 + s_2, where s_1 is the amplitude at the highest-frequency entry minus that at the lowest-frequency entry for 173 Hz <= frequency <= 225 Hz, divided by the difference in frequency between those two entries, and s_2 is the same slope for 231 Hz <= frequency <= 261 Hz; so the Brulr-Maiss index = 0.12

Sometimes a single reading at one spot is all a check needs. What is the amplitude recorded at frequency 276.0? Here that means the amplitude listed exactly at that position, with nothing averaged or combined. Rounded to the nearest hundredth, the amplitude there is 19.73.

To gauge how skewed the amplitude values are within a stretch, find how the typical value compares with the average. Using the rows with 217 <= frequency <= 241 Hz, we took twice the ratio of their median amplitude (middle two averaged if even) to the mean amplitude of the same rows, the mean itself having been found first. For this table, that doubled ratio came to 2.00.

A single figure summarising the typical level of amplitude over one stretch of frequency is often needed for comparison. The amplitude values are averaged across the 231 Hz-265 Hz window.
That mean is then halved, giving 9.4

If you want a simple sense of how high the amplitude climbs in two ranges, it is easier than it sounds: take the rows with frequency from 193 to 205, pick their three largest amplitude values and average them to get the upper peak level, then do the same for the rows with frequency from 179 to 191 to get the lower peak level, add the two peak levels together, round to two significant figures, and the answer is 34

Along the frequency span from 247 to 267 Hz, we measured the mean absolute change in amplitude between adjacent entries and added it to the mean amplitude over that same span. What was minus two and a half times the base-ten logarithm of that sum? -3.169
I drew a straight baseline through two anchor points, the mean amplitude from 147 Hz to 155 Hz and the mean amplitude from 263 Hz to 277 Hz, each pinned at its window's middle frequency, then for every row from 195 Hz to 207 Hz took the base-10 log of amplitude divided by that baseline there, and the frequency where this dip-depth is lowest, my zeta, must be 196.0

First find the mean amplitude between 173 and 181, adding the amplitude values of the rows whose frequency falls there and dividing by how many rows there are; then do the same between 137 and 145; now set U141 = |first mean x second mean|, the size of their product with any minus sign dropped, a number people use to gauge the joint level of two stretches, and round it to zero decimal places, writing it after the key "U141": 213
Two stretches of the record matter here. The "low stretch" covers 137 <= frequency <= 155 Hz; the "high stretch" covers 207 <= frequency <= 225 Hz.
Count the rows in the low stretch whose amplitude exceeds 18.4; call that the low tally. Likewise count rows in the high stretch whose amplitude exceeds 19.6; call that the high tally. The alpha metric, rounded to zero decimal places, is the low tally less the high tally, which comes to 1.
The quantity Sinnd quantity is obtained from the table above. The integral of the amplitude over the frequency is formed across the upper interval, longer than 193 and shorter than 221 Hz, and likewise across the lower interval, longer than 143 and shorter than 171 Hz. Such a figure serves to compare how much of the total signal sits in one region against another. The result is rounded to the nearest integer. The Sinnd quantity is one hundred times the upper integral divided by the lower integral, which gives 109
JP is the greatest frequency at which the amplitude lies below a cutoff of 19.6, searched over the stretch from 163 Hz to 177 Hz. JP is 176.0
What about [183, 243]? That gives 242.0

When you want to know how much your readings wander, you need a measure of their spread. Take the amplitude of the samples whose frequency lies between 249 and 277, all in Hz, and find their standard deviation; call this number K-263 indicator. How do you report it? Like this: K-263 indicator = 1.2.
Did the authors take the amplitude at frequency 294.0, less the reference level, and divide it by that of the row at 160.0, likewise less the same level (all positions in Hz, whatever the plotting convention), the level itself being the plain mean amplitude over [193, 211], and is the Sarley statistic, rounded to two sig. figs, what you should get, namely -1.1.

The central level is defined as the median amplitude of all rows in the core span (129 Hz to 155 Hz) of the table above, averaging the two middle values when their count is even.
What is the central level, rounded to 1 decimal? 18.9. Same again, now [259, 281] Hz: 19.5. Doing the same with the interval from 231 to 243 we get 20.5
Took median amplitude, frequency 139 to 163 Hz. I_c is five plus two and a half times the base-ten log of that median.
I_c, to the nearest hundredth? 8.21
